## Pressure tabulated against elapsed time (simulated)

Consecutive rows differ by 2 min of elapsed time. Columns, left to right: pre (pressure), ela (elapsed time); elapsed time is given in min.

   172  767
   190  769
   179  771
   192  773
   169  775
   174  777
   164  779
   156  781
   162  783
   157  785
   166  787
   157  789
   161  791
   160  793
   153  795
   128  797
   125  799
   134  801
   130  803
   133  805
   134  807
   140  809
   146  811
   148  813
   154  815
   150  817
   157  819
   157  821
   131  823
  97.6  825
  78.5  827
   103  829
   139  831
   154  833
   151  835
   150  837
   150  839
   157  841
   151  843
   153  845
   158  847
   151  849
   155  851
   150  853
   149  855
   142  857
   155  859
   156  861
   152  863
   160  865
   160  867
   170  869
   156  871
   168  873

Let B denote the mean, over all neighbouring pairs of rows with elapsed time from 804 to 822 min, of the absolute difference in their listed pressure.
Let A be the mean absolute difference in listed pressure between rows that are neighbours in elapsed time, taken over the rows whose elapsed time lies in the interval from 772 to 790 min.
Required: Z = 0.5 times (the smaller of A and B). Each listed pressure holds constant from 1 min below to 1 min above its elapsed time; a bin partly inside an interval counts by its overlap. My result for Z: 2.00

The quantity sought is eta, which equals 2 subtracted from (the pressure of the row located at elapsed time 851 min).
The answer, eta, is 153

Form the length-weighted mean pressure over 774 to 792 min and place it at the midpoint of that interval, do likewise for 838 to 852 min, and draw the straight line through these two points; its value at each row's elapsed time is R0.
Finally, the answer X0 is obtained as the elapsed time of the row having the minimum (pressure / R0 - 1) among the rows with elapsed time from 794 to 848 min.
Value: 827 min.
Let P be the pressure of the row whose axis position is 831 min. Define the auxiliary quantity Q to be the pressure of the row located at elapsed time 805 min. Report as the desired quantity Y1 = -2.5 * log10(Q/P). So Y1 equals 0.05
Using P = 139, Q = 133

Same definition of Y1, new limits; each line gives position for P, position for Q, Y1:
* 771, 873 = 0.07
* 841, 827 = 0.75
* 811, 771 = -0.22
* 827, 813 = -0.69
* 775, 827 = 0.83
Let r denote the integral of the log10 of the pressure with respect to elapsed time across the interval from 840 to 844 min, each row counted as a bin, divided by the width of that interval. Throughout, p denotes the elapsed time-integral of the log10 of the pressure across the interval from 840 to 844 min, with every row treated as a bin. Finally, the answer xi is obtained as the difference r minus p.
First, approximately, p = 8.7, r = 2.19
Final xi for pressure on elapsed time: -6.56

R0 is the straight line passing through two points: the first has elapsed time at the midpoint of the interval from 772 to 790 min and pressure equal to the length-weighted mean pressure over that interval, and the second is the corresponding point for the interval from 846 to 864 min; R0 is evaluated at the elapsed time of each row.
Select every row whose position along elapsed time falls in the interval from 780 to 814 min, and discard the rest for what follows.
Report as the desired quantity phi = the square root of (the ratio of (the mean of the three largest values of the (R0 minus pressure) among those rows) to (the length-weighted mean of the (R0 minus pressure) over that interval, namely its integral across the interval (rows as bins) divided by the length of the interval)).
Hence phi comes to 1.4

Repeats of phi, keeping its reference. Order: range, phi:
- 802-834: 1.6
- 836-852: 2.1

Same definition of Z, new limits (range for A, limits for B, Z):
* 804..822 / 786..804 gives 2.00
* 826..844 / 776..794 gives 3.25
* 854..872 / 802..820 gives 2.19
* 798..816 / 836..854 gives 2.25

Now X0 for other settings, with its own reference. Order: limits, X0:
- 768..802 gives 799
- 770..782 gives 781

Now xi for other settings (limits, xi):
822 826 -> -6.16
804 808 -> -6.38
